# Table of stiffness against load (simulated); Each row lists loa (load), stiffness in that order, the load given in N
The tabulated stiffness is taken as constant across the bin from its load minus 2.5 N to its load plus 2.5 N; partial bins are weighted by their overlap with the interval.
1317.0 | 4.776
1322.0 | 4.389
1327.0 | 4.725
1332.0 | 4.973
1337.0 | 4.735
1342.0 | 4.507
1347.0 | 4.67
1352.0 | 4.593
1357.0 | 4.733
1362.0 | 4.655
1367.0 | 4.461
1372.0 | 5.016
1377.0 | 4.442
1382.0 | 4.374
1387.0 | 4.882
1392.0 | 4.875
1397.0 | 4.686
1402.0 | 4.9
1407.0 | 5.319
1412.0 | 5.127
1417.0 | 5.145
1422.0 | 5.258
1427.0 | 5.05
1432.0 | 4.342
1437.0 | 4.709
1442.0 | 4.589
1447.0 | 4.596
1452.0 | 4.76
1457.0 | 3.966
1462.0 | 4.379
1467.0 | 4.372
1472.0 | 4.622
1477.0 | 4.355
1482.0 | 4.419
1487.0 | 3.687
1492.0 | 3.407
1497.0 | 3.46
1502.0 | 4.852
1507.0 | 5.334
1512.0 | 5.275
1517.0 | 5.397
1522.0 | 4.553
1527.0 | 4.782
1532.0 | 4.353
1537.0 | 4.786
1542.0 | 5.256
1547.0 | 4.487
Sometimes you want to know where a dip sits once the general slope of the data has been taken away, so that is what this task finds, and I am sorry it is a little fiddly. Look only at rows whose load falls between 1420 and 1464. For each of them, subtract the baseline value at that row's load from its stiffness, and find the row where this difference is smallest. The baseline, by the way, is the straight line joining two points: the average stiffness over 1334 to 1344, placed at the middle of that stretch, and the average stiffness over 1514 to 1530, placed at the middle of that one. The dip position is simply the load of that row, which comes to 1457.0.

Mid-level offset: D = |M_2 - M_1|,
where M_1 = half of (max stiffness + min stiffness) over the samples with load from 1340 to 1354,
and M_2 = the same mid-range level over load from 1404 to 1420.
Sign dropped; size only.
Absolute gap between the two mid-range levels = 0.6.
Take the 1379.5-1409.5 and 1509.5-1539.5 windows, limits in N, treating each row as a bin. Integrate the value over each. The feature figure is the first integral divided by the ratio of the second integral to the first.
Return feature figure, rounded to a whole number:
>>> 145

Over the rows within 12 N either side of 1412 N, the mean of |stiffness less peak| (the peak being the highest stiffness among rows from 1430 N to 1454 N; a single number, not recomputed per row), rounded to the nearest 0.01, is 0.39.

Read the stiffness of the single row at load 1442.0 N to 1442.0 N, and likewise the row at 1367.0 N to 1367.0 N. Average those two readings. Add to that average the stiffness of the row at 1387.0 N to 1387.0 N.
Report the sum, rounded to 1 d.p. 9.4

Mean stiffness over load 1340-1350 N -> 4.6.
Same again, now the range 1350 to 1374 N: 4.7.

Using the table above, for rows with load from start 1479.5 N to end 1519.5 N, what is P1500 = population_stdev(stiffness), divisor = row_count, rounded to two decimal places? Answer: 0.80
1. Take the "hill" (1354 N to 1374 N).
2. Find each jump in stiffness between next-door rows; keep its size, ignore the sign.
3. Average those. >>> 0.28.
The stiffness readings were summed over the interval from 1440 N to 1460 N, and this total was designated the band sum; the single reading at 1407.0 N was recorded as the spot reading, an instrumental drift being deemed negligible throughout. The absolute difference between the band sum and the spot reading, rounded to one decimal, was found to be 12.6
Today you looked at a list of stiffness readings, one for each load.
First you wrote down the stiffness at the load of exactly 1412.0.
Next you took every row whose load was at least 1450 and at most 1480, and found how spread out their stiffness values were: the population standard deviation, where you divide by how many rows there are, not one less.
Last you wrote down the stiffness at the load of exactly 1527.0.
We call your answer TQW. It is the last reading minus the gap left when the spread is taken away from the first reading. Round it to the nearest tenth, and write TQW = -0.1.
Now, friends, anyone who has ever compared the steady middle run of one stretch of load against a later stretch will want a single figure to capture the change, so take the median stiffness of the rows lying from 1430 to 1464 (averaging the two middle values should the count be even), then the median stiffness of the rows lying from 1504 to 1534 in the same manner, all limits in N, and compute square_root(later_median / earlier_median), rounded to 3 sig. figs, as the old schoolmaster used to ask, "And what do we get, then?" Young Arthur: 1.05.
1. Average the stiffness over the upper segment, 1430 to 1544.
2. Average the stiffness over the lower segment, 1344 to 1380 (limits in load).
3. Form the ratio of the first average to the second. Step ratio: 0.97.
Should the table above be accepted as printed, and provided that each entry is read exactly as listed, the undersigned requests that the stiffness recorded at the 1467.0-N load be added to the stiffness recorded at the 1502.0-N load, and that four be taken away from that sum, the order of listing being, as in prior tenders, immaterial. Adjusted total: 5.22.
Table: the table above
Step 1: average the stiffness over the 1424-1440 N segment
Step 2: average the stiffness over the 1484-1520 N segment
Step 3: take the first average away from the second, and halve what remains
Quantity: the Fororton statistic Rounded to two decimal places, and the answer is -0.11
